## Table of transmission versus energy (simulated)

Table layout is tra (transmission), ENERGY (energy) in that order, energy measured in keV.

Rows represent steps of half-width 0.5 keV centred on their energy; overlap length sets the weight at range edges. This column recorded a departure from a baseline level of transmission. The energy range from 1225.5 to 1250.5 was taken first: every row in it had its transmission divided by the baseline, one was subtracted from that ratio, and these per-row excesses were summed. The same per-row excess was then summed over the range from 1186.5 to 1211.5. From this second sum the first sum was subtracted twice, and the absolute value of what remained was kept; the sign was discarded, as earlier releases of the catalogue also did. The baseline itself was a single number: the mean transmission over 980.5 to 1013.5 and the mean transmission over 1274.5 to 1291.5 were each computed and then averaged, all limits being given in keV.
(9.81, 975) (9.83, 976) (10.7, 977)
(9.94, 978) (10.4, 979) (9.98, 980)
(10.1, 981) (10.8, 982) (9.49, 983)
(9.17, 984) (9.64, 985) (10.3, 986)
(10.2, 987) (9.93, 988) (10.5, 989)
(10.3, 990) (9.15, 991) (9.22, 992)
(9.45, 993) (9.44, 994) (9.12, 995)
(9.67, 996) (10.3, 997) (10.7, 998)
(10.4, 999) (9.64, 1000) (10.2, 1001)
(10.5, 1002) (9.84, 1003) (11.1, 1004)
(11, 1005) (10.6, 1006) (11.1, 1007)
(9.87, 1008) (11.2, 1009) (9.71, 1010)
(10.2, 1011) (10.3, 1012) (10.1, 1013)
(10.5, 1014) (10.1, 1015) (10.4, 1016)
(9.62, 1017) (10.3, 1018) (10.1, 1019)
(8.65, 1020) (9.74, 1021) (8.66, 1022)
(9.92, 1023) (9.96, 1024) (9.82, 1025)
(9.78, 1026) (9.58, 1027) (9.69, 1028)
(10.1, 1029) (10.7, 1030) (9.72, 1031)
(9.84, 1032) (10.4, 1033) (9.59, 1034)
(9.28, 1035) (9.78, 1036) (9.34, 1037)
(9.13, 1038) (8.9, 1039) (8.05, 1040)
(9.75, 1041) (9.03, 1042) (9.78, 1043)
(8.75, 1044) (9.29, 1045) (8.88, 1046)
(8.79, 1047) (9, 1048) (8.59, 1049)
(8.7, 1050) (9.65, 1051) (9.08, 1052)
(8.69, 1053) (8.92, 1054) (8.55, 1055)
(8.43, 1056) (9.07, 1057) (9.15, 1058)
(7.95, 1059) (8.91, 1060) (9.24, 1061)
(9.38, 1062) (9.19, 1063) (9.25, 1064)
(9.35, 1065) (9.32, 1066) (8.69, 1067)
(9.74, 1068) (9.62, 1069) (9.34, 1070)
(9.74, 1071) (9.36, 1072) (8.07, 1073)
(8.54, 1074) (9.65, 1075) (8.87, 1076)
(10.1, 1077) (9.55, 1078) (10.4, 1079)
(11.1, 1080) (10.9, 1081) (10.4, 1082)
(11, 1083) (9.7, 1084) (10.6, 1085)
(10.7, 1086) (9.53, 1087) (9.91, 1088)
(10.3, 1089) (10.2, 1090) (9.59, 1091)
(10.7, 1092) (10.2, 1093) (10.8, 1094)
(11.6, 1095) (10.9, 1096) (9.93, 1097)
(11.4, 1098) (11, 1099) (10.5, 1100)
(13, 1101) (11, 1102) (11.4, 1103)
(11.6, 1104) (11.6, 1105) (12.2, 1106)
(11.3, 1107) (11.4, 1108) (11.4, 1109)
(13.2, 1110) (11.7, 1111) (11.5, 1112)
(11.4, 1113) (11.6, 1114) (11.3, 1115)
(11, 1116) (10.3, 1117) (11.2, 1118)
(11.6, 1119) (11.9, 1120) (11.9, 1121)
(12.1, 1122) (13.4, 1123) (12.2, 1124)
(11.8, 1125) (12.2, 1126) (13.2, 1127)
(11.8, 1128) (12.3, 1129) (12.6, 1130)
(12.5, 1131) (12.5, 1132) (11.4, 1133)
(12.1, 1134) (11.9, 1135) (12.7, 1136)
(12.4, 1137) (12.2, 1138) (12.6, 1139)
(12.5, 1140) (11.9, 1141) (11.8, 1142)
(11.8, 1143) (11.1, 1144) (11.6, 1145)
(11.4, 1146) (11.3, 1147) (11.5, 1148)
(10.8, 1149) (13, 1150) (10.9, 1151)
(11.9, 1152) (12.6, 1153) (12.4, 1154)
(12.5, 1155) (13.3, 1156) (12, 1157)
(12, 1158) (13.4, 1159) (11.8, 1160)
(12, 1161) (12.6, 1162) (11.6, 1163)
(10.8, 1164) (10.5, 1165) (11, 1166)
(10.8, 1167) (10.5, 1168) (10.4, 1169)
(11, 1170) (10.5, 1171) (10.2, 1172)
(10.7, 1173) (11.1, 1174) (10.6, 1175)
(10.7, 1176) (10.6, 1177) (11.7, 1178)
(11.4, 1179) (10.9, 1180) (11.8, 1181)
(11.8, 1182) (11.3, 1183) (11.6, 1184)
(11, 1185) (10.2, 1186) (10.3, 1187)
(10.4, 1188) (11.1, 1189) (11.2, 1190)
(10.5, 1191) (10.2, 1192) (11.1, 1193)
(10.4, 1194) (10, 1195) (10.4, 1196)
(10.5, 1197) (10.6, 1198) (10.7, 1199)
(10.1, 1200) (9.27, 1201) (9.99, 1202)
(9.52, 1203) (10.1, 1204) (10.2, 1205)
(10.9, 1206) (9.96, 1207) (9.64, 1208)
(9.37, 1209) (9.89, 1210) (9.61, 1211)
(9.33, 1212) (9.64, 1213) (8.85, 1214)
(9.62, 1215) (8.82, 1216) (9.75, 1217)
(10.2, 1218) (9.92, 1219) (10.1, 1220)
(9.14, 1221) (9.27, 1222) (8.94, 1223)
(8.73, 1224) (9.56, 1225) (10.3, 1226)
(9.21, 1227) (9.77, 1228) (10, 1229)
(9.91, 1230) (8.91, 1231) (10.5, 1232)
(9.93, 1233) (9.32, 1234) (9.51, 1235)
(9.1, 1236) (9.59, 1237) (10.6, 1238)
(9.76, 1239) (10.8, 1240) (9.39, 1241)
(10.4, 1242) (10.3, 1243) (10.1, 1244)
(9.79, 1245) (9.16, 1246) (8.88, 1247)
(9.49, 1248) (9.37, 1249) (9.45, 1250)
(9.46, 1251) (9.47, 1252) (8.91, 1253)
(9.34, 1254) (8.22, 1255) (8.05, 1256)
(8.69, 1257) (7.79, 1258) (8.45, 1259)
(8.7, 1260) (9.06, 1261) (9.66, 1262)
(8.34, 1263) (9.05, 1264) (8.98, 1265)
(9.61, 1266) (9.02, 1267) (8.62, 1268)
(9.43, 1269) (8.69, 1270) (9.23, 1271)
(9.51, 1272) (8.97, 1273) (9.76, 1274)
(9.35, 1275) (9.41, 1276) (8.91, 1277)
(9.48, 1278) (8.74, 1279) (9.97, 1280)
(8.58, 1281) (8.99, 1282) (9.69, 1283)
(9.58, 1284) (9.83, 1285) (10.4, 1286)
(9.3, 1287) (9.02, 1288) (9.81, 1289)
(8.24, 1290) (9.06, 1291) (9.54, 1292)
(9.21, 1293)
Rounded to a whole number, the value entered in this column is 1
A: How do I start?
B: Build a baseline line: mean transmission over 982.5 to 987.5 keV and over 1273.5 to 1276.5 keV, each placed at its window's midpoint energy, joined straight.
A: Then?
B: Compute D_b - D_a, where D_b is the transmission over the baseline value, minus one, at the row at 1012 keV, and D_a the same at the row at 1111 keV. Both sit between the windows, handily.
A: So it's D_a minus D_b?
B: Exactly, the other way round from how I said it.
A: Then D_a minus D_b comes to 0.15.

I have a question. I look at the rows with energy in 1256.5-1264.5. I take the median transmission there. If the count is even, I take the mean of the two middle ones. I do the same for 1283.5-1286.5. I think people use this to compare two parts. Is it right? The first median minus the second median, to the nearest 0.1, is -1.1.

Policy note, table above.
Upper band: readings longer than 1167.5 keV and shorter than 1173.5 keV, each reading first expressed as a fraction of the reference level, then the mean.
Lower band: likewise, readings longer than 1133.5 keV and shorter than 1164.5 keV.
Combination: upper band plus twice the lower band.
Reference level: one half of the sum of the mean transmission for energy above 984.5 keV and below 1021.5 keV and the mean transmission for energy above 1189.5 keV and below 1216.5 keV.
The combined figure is 3.44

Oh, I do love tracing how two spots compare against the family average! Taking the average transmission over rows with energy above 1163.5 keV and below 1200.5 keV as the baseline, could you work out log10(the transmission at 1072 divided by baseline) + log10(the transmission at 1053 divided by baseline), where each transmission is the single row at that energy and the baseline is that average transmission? -0.154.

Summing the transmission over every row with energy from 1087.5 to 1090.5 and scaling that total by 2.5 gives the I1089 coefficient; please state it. 76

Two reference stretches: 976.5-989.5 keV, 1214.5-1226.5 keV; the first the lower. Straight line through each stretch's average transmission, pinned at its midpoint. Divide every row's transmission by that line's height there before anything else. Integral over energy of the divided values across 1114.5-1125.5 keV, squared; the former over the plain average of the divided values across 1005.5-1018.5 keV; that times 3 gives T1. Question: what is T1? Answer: 507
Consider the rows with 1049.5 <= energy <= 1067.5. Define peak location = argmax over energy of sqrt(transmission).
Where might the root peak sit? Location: 1051 keV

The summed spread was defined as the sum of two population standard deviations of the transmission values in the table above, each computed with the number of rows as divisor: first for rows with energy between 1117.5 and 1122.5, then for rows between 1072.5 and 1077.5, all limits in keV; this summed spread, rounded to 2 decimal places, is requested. 1.05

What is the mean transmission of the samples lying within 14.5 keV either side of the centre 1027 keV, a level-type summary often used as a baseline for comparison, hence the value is 9.7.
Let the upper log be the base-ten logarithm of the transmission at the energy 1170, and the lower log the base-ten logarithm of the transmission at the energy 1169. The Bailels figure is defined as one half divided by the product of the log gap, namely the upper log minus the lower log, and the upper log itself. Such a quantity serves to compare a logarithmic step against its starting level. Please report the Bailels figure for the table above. 20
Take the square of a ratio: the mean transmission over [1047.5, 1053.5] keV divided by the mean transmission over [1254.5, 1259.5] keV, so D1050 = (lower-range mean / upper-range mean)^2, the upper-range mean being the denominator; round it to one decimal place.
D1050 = 1.2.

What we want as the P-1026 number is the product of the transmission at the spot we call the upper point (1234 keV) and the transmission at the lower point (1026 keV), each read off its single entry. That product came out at 91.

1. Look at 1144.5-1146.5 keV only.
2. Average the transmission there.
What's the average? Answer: 11.5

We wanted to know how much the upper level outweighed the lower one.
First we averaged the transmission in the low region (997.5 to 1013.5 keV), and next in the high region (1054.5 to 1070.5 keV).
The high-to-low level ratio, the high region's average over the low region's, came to 0.87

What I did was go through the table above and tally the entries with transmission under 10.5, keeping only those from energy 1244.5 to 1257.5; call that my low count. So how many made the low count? 13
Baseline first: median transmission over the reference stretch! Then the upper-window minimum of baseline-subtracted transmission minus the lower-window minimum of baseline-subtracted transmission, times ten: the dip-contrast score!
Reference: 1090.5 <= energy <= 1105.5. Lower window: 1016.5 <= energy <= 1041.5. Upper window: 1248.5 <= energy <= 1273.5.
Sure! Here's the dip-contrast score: -3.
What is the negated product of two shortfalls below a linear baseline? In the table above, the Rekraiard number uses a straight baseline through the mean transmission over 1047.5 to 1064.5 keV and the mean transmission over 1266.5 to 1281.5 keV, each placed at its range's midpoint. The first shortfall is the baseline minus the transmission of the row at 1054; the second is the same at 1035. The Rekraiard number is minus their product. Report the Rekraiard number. 0.00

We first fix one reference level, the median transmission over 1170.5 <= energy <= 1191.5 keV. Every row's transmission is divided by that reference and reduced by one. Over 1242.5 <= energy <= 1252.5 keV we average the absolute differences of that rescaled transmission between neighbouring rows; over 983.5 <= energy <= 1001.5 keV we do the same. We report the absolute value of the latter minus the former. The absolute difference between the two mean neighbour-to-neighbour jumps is 0.016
